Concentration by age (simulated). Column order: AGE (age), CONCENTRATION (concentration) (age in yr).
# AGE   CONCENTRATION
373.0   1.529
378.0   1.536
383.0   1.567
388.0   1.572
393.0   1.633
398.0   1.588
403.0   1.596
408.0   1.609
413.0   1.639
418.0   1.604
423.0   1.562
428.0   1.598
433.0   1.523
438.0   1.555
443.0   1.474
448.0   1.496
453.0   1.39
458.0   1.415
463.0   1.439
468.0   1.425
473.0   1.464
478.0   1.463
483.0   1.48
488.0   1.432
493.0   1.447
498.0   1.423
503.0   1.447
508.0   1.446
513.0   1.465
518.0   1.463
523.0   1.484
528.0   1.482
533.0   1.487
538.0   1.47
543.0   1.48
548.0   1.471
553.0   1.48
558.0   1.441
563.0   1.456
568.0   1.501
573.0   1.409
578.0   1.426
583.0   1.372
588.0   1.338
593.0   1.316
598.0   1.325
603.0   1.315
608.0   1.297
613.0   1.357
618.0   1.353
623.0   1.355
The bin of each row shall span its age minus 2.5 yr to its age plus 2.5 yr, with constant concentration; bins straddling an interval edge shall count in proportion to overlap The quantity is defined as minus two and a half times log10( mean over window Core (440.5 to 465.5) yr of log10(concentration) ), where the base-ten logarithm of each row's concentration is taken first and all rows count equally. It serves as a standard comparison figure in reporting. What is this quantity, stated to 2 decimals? 2.00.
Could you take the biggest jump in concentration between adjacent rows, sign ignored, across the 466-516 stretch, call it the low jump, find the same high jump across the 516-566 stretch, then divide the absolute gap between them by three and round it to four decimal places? 0.0030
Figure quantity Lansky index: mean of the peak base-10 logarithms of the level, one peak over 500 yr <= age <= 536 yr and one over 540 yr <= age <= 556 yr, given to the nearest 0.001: 0.171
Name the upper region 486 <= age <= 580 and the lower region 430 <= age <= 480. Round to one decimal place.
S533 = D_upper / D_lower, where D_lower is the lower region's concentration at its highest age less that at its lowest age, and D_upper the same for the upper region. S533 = 0.1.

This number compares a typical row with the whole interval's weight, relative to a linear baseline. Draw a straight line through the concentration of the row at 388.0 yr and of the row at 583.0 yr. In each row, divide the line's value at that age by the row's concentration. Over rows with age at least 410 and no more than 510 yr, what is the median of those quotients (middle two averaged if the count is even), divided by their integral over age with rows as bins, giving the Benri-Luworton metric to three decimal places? 0.010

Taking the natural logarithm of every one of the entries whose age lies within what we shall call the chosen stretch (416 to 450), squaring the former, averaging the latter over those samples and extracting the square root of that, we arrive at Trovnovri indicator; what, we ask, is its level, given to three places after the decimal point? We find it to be 0.435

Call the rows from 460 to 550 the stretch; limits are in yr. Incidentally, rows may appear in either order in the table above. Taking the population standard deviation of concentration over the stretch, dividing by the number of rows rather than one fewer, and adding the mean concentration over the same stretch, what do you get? 1.48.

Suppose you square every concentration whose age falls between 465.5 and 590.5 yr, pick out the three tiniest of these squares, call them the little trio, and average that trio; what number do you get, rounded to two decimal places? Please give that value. 1.89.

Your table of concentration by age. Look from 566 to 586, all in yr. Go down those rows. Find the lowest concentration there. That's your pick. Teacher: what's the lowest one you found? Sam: 1.372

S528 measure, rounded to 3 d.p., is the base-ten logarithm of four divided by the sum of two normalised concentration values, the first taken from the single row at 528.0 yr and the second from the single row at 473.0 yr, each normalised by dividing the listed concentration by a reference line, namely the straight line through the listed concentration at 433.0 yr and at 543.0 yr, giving 0.308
